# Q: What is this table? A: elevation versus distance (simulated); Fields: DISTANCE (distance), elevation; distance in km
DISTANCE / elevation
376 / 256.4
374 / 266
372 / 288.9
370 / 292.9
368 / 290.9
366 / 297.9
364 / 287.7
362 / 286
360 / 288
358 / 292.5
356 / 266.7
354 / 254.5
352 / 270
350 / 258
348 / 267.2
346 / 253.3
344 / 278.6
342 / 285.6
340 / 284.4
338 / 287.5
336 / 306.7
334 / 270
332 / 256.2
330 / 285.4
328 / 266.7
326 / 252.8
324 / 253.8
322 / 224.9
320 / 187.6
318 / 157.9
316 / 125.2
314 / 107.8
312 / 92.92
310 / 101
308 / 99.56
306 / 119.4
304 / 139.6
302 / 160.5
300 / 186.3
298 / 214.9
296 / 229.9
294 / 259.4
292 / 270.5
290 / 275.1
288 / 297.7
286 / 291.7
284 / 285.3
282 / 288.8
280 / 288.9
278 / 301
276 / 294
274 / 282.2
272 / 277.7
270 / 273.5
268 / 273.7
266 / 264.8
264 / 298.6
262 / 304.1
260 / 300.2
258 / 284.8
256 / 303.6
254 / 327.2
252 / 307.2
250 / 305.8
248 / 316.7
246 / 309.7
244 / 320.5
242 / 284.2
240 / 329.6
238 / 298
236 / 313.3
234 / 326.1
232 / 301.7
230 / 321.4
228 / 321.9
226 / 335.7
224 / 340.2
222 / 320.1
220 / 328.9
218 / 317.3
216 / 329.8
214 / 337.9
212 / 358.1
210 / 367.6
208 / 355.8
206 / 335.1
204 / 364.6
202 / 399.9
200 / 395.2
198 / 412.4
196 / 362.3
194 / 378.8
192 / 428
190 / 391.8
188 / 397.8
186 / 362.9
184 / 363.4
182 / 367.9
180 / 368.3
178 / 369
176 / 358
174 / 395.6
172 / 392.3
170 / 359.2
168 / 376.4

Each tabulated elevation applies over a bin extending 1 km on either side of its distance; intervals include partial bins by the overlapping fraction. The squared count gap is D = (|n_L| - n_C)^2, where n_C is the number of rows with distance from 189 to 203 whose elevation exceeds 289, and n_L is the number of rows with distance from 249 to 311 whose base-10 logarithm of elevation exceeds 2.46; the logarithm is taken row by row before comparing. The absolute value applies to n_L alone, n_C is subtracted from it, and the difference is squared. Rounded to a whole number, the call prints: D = 36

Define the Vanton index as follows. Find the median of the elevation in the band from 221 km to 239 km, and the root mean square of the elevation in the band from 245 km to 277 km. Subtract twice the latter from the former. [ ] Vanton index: -270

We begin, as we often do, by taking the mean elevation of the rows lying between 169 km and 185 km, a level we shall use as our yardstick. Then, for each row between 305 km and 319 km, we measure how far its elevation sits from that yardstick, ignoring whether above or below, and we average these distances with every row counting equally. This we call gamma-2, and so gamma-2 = 257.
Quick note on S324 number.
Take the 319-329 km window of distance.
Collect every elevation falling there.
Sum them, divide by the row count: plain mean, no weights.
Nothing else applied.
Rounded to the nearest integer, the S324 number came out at 237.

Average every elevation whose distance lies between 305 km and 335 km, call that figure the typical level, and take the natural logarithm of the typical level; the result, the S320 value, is 5.23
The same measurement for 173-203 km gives 5.95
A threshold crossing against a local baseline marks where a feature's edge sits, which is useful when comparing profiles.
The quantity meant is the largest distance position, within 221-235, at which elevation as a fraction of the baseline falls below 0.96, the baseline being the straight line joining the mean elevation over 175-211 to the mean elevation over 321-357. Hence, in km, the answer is 234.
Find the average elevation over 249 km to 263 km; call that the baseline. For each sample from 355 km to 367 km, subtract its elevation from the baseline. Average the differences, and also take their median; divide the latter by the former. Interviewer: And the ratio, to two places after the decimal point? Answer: 0.92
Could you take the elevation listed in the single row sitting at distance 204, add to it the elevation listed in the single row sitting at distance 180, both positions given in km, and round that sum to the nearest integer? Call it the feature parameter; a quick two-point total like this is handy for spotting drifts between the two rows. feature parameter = 733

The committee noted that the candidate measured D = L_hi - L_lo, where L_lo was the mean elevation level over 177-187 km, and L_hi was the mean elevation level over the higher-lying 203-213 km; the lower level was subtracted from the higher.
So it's -10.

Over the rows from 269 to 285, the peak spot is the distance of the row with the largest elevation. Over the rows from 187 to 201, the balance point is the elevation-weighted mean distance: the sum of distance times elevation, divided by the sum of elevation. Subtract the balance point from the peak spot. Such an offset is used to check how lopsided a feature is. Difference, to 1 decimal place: 84.0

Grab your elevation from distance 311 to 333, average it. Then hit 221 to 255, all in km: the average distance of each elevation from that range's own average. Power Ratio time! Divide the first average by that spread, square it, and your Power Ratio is 323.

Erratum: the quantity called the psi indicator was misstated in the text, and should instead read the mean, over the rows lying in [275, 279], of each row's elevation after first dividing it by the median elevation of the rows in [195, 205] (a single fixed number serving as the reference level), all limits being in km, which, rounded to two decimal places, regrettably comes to 0.75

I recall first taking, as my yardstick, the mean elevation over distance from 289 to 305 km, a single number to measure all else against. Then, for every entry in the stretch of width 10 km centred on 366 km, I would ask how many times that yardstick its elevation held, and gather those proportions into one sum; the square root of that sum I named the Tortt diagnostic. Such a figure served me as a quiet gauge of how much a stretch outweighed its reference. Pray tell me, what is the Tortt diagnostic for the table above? 2.59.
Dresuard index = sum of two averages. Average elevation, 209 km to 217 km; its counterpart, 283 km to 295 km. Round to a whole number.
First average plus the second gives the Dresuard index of 628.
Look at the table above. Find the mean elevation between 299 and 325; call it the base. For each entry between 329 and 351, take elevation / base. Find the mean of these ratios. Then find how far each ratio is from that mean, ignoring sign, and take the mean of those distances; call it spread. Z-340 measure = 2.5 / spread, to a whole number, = 28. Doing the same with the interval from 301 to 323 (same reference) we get 11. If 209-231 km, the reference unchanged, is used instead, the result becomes 31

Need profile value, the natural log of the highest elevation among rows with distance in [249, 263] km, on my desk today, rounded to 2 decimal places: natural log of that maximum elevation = 5.79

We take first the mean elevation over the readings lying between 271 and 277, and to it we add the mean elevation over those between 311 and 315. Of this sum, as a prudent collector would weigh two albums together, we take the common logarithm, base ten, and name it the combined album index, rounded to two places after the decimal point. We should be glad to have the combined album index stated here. 2.59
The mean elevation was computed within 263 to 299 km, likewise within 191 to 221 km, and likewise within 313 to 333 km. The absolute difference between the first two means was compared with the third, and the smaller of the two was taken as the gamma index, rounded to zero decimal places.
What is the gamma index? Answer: 89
